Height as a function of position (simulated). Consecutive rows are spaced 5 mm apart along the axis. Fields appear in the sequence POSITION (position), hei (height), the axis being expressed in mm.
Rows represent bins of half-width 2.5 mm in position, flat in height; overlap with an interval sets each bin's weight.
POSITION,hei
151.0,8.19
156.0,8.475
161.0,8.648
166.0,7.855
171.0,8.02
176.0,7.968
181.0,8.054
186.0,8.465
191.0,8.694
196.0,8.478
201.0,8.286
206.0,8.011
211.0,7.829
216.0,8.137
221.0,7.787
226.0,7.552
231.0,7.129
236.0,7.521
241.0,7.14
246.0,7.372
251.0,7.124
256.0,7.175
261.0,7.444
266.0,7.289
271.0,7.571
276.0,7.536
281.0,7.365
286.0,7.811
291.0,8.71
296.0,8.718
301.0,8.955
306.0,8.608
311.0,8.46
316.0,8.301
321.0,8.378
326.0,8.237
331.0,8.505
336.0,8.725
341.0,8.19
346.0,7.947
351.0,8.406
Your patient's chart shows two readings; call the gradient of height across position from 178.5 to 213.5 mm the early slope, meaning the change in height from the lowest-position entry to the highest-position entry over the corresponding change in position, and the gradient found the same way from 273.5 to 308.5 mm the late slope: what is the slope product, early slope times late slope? -0.0003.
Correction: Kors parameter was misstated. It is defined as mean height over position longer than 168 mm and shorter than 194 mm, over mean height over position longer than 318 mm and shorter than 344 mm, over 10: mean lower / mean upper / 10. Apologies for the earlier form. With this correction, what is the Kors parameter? 0.098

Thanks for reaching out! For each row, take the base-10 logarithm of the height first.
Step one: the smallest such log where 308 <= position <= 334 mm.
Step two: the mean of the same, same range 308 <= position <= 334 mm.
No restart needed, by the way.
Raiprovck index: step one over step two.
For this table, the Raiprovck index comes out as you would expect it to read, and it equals 0.992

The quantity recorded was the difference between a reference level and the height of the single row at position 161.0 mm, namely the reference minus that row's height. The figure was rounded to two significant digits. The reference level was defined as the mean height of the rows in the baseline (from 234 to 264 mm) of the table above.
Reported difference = -1.4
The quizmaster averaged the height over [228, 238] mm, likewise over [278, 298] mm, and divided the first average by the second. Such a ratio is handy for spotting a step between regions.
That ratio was 0.90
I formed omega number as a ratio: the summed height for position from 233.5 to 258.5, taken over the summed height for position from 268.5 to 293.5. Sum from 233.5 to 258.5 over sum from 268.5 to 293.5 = 0.93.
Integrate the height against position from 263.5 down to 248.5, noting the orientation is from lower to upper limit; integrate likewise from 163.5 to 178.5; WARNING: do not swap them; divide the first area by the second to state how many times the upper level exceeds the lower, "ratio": 0.91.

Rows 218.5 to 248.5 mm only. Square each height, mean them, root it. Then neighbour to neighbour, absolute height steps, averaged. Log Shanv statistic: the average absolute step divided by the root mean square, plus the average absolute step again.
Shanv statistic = 0.38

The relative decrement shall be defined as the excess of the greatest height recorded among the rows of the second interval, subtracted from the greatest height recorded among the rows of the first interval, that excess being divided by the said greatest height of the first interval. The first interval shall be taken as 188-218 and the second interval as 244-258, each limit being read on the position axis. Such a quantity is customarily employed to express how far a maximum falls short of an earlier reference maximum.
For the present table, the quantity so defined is 0.15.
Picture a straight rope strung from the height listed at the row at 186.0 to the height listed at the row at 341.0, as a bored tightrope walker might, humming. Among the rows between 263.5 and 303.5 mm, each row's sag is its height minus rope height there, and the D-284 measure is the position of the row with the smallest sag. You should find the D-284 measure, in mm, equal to 266.0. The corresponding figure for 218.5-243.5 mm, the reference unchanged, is 231.0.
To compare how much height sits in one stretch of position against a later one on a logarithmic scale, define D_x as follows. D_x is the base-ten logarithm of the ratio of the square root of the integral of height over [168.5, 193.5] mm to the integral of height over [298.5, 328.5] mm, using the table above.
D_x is -1.25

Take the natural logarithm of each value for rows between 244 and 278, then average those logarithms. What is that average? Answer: 2.00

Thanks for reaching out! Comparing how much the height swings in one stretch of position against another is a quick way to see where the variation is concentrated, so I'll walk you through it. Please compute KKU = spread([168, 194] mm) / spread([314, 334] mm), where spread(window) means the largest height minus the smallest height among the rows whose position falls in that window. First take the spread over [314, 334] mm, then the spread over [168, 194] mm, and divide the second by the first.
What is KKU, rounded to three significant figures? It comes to 2.71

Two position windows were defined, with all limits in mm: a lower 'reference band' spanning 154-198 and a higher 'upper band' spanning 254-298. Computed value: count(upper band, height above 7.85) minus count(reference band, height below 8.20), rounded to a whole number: -2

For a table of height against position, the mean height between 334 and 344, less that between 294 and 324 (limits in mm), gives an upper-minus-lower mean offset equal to -0.1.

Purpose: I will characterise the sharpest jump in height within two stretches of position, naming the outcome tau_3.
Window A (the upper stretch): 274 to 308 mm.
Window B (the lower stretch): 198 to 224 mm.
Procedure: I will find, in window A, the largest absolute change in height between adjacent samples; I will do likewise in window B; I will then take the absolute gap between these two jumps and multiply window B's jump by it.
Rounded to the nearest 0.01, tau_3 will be 0.19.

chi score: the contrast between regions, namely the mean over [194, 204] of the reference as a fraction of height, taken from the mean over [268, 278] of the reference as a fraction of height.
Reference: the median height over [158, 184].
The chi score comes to 0.10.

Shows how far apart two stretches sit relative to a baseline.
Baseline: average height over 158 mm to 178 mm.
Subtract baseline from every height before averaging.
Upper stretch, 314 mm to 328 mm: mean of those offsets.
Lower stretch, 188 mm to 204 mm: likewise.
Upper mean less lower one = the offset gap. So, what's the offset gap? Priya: -0.2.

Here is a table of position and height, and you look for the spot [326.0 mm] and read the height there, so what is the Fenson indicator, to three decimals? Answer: 8.237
